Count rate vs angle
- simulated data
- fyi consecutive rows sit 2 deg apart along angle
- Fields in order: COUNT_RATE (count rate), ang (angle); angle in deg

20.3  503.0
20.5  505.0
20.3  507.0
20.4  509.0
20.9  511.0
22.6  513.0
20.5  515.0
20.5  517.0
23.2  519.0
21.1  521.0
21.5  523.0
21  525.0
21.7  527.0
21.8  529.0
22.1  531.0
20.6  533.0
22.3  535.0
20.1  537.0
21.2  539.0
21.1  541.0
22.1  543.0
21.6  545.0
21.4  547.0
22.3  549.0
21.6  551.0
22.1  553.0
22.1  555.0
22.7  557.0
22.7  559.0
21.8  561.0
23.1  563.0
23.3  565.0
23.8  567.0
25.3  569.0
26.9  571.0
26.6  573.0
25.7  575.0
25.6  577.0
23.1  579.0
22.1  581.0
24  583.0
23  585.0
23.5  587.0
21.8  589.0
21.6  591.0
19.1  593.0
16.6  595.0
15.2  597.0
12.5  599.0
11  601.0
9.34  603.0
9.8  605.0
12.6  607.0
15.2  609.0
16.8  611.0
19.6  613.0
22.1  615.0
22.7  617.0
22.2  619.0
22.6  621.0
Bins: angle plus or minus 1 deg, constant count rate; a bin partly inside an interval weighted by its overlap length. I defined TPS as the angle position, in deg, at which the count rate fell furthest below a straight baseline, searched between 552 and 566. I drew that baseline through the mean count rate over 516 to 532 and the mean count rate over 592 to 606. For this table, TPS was 553.0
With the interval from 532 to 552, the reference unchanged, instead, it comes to 537.0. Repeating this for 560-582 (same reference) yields 561.0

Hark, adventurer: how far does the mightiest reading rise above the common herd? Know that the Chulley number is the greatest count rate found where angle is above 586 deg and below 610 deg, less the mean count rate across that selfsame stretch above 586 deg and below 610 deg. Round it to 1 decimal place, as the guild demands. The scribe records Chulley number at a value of 7.8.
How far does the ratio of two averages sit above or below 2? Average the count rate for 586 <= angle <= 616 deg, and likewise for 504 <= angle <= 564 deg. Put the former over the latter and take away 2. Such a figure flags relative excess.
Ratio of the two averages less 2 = -1.24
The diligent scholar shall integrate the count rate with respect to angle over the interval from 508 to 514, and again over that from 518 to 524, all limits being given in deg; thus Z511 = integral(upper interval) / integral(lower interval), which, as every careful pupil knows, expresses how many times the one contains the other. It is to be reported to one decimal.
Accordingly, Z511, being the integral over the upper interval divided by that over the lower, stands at 1.0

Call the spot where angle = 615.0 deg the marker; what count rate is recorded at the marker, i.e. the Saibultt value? 22.1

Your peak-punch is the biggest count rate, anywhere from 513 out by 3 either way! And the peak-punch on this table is 22.6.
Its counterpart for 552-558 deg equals 22.7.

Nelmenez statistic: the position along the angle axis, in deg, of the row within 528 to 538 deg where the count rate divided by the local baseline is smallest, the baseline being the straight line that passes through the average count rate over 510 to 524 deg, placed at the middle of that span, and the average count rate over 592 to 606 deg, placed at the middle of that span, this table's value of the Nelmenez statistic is 537.0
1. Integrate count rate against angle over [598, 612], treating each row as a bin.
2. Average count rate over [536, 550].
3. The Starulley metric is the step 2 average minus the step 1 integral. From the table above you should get -153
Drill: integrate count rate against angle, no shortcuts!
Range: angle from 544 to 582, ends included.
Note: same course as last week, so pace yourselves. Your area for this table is 888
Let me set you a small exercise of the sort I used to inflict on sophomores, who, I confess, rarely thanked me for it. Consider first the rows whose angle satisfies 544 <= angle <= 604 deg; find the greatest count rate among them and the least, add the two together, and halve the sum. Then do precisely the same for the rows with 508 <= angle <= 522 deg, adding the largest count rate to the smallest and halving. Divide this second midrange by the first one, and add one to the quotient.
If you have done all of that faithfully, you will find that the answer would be 2.20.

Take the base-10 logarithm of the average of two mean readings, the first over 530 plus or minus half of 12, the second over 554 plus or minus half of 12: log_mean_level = 1.34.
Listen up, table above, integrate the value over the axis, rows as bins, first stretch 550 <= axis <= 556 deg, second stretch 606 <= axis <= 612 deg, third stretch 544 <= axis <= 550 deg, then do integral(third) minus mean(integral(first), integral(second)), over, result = 20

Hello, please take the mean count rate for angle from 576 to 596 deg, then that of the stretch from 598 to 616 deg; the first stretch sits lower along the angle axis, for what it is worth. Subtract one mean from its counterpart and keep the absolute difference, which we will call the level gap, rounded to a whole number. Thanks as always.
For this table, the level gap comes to 8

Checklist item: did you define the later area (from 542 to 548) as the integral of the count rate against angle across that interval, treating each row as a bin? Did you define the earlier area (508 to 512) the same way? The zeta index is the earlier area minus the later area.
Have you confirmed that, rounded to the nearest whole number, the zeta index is -48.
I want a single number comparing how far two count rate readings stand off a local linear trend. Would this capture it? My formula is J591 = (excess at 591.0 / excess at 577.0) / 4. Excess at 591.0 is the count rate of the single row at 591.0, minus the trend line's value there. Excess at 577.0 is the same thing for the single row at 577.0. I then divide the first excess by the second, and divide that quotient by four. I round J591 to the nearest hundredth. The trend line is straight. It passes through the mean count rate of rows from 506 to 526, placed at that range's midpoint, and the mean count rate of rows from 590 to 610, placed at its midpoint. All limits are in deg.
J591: 0.17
